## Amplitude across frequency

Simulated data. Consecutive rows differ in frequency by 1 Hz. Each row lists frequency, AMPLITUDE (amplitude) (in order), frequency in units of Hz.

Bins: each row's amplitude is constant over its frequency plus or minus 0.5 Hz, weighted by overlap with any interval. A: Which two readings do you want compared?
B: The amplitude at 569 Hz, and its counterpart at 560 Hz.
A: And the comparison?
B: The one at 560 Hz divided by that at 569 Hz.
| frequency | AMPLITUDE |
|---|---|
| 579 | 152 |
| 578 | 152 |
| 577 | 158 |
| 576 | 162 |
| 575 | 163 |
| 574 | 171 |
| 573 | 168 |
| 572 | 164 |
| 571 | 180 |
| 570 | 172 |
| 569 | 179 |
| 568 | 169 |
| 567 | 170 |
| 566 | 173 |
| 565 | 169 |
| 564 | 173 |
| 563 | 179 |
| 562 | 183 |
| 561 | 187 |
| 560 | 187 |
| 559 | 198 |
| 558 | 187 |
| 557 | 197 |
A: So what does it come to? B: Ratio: 1.04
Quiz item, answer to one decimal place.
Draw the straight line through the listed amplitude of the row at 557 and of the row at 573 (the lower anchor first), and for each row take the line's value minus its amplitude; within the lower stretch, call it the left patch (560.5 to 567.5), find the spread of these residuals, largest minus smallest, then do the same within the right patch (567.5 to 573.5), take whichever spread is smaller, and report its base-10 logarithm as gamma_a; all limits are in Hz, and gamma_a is 1.0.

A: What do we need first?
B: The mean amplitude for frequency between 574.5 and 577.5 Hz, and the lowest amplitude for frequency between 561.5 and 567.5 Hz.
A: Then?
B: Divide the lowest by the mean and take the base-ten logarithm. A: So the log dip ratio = 0.021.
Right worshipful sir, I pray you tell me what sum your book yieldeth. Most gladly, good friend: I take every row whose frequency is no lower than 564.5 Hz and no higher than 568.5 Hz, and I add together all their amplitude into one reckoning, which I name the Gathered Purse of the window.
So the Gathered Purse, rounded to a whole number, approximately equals 681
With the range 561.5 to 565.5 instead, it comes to 704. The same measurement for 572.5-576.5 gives 664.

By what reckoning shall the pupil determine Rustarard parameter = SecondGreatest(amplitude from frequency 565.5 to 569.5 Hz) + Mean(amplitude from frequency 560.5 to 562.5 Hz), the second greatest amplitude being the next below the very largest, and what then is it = 358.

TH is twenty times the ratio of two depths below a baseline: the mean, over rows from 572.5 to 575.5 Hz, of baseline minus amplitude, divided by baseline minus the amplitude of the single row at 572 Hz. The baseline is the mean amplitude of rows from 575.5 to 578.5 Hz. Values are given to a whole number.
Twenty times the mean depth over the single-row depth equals 30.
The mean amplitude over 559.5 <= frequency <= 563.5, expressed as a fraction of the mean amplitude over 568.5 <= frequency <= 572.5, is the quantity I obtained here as 1.06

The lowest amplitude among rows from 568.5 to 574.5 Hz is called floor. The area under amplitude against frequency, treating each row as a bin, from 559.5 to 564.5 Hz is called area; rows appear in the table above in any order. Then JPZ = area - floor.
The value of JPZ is 745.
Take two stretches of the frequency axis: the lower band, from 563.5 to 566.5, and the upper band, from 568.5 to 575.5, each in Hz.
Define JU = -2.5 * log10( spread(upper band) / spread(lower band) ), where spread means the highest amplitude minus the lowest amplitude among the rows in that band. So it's -1.6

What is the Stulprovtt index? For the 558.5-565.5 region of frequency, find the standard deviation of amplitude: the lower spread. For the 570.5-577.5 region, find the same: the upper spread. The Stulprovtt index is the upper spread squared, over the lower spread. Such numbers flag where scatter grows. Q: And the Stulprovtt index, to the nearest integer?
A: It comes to 5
